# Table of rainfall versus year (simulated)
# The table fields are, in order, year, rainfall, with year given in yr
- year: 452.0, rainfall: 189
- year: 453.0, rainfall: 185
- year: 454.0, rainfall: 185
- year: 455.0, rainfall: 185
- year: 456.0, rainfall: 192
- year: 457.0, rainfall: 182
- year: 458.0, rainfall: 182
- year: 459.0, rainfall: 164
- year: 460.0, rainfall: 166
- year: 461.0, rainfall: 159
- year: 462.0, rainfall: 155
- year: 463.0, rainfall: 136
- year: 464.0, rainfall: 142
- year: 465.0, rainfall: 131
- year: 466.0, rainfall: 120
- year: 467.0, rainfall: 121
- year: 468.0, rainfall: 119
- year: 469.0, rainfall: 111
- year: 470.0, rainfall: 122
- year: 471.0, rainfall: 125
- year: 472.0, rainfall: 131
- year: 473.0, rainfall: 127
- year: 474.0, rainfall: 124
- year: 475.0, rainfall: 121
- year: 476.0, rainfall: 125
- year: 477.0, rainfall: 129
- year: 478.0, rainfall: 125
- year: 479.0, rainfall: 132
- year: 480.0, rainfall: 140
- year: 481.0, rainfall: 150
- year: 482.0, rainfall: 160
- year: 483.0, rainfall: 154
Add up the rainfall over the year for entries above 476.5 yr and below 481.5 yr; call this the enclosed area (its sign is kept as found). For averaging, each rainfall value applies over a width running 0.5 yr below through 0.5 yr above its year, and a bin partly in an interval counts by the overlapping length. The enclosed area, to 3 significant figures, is 676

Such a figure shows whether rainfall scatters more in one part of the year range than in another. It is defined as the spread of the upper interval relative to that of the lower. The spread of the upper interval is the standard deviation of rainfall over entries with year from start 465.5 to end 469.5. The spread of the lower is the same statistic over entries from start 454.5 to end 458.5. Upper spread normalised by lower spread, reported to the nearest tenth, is 1.0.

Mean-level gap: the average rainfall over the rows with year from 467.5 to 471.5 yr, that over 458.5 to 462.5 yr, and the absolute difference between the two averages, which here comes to 42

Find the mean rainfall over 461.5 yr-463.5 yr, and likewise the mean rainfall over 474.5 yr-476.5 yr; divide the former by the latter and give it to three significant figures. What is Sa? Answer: 1.18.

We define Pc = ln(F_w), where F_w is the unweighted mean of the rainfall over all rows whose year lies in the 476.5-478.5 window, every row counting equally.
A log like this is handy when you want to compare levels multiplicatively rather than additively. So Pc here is 4.84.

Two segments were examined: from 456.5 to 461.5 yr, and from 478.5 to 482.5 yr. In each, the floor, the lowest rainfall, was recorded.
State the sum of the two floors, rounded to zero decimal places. 291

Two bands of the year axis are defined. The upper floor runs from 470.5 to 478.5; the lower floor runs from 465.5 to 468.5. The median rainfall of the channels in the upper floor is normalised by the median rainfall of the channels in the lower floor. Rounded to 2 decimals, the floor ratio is 1.04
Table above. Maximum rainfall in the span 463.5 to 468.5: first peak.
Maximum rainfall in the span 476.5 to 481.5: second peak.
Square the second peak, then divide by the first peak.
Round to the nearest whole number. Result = 158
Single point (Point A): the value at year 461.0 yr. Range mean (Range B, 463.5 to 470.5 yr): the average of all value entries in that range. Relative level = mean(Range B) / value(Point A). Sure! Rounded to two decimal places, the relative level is 0.78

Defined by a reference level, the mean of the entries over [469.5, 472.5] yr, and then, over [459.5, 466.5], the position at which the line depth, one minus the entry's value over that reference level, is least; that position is 460.0 yr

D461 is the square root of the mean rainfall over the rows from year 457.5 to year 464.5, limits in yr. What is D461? 12.6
